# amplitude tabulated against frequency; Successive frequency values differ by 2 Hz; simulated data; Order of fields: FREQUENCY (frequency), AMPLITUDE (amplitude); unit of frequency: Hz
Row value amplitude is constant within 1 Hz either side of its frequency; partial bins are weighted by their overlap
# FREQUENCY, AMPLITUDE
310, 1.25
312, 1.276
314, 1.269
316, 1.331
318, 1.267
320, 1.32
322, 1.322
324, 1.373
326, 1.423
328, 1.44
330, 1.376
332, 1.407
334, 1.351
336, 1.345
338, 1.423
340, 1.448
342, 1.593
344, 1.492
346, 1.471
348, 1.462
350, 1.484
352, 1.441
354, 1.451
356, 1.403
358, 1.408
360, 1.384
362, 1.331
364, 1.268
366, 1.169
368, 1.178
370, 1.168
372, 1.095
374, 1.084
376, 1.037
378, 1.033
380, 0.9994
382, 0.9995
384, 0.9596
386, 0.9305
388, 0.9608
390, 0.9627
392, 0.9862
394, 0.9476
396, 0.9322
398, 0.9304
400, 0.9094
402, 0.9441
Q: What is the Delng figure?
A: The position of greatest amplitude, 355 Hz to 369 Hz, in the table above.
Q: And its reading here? 358 Hz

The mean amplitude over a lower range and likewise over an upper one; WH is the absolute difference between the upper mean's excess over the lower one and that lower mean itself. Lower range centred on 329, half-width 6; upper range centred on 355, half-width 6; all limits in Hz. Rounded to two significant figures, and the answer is 1.4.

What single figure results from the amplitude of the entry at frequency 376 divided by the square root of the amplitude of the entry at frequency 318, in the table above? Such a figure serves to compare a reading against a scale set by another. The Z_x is 0.92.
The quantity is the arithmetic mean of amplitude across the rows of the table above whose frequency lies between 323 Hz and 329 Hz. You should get 1.4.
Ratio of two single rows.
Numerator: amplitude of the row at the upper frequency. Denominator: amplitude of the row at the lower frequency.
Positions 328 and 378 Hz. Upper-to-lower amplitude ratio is 0.72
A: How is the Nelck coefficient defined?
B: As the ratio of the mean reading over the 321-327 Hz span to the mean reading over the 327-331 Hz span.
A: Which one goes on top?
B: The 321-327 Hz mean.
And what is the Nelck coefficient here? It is 0.97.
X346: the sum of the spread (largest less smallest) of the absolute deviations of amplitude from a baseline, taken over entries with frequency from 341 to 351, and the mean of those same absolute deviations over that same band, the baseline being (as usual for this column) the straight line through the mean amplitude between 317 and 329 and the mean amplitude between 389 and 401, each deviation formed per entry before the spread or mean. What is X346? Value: 0.37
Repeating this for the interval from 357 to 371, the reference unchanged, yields 0.34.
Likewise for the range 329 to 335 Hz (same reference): 0.12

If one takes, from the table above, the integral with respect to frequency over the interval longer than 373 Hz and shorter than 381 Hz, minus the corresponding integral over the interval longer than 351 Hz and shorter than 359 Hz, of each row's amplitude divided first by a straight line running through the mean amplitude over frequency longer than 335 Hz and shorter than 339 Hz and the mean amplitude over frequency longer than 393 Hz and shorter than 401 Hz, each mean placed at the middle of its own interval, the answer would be -1.5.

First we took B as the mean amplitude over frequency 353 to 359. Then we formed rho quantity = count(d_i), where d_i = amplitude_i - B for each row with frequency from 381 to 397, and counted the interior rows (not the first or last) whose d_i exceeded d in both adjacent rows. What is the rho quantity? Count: 1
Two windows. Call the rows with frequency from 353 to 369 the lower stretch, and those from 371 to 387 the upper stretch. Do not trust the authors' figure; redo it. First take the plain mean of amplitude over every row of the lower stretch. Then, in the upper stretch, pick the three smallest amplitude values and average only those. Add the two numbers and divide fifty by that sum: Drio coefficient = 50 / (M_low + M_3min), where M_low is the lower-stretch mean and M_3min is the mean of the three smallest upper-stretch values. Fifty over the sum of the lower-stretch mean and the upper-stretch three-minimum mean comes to 21.9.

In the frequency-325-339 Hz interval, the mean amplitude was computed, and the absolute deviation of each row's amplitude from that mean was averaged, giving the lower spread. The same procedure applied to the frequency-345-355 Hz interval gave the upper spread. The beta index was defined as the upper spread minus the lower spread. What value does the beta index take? -0.020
